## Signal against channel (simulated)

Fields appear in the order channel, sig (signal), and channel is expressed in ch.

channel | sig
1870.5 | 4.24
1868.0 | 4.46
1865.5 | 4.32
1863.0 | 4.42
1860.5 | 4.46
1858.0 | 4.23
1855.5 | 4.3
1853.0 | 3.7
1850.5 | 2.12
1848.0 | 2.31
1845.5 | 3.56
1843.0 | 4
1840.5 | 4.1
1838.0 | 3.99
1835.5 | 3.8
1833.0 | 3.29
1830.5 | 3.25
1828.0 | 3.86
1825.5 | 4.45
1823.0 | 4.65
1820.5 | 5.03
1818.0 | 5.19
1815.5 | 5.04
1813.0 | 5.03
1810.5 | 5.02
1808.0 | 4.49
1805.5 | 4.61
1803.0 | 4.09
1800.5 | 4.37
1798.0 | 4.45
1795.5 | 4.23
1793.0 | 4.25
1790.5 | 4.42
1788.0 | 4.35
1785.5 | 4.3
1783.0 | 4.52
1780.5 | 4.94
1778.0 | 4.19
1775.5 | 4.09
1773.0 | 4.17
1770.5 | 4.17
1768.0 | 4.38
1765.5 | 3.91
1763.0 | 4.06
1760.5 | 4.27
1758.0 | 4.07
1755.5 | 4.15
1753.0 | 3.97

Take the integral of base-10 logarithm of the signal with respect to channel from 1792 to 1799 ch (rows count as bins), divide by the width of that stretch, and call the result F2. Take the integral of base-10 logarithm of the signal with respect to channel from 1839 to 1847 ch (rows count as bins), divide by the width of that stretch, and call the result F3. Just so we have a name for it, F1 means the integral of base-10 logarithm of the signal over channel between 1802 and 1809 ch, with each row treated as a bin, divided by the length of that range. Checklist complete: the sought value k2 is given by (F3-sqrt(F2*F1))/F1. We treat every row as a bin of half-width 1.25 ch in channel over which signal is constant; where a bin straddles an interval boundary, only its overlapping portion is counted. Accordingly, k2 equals -0.09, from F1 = 0.643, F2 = 0.63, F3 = 0.58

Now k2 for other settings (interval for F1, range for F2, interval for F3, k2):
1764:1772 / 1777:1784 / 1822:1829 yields 0.00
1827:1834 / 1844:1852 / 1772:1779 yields 0.26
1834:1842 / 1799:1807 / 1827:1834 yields -0.13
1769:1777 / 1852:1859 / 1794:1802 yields 0.04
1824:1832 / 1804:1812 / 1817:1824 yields 0.12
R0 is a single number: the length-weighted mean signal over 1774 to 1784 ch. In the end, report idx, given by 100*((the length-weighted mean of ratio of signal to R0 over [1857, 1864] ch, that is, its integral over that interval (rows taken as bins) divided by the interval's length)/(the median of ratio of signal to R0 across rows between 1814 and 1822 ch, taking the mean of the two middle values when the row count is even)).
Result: 87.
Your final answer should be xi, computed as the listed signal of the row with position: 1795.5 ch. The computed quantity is 4.23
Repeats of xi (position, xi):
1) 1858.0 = 4.23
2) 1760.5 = 4.27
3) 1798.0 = 4.45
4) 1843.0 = 4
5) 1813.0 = 5.03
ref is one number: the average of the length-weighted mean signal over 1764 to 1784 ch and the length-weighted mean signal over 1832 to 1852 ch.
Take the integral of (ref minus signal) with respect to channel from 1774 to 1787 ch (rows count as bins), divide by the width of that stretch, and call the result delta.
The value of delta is -0.56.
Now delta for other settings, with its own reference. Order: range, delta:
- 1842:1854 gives 0.74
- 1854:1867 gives -0.49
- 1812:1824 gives -1.15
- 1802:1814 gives -0.81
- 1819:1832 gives -0.40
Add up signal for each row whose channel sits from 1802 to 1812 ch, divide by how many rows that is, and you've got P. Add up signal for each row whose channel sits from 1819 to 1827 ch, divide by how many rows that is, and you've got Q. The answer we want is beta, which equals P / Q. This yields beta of 0.97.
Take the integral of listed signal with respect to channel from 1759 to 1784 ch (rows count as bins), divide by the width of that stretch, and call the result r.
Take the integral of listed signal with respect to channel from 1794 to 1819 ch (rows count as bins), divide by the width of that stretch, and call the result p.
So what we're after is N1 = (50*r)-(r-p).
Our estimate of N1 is 214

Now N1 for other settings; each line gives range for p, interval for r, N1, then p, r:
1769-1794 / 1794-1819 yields 232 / 4.3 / 4.6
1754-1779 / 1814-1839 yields 213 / 4.1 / 4.3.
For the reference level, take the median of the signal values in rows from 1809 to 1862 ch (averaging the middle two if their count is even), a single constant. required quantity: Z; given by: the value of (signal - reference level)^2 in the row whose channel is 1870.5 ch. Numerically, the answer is 0.02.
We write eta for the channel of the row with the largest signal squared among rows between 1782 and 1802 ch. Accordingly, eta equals 1783.0 ch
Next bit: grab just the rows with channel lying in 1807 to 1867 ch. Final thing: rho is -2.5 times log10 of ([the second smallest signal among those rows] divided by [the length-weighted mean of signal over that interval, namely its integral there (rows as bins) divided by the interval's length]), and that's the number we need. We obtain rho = 0.63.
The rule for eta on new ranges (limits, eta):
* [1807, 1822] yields 1818.0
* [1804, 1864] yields 1818.0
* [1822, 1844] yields 1823.0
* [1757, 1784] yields 1780.5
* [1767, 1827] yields 1818.0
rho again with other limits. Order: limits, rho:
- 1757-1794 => 0.06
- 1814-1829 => 0.06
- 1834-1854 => 0.43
